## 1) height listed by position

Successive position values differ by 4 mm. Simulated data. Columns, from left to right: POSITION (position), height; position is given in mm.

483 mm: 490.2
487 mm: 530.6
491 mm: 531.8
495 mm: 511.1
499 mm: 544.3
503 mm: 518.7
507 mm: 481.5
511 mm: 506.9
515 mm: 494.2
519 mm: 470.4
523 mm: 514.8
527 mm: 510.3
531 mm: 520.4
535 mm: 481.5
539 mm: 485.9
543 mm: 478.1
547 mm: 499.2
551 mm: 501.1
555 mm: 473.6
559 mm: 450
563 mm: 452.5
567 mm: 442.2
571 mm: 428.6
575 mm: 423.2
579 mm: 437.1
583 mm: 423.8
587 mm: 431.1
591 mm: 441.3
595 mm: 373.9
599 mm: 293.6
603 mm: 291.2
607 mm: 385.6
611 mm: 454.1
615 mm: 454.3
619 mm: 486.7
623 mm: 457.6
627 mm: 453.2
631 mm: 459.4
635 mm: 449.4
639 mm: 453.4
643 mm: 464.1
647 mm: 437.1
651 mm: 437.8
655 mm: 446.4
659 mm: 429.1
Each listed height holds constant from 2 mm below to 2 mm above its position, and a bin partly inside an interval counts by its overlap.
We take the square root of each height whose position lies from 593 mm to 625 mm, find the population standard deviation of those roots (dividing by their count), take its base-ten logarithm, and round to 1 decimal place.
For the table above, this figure 0.3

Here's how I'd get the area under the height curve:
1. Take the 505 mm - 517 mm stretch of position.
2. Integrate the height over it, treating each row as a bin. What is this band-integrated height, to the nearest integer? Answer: 5930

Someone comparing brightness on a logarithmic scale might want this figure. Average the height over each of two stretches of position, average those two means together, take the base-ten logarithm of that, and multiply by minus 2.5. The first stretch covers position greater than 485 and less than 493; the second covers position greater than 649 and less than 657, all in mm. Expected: -6.72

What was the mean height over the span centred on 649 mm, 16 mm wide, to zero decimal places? 446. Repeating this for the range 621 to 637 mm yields 455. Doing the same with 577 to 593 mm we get 433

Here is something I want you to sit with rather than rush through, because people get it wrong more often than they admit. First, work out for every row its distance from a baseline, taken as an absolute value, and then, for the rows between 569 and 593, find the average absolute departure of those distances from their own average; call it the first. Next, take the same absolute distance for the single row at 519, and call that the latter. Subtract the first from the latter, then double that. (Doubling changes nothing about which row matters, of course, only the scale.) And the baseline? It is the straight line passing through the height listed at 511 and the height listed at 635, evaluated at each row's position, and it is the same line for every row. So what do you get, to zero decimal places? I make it 50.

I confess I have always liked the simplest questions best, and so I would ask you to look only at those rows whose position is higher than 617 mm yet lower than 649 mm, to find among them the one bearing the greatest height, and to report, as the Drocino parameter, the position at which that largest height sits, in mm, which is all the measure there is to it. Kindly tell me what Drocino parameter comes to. 619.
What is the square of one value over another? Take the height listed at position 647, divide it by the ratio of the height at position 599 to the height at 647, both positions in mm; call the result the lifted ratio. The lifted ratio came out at 651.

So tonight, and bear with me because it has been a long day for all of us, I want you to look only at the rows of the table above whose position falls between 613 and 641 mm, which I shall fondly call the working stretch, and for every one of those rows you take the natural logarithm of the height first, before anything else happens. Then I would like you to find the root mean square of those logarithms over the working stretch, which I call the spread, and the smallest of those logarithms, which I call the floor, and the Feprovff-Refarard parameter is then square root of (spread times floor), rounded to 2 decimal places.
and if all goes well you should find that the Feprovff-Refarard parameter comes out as 6.12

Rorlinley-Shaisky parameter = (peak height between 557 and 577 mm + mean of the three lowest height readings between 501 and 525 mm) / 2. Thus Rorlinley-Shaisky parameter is 467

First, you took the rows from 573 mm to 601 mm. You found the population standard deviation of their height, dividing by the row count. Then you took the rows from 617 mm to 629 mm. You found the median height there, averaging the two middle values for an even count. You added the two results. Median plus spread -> 507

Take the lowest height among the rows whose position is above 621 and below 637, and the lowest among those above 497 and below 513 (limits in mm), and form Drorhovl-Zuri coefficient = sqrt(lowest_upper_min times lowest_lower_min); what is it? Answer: 465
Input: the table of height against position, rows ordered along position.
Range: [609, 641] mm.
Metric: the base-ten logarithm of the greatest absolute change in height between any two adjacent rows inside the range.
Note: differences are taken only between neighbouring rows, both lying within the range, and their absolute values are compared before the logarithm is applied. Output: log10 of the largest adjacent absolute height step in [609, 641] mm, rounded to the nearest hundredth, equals 1.51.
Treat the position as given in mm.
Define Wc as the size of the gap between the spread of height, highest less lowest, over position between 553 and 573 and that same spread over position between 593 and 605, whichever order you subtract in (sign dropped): 38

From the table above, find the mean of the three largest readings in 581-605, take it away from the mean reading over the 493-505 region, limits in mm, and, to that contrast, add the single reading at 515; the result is 587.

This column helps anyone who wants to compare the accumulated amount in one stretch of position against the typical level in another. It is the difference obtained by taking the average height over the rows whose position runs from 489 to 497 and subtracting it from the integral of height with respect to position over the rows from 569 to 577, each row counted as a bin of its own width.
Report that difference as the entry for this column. 2886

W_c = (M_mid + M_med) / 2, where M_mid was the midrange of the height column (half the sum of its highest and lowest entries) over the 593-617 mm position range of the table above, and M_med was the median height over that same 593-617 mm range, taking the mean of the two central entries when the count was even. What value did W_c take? 376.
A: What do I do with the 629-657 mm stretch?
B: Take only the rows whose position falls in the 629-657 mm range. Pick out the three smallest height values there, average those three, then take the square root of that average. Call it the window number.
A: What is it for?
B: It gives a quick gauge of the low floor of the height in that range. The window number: 21.0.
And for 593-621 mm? 17.9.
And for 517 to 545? 21.8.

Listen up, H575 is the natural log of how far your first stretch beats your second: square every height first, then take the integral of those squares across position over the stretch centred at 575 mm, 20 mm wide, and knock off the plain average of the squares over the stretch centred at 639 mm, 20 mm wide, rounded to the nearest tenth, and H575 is 15.1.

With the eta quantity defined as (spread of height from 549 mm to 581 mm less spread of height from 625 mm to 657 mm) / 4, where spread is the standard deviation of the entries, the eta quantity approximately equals 4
